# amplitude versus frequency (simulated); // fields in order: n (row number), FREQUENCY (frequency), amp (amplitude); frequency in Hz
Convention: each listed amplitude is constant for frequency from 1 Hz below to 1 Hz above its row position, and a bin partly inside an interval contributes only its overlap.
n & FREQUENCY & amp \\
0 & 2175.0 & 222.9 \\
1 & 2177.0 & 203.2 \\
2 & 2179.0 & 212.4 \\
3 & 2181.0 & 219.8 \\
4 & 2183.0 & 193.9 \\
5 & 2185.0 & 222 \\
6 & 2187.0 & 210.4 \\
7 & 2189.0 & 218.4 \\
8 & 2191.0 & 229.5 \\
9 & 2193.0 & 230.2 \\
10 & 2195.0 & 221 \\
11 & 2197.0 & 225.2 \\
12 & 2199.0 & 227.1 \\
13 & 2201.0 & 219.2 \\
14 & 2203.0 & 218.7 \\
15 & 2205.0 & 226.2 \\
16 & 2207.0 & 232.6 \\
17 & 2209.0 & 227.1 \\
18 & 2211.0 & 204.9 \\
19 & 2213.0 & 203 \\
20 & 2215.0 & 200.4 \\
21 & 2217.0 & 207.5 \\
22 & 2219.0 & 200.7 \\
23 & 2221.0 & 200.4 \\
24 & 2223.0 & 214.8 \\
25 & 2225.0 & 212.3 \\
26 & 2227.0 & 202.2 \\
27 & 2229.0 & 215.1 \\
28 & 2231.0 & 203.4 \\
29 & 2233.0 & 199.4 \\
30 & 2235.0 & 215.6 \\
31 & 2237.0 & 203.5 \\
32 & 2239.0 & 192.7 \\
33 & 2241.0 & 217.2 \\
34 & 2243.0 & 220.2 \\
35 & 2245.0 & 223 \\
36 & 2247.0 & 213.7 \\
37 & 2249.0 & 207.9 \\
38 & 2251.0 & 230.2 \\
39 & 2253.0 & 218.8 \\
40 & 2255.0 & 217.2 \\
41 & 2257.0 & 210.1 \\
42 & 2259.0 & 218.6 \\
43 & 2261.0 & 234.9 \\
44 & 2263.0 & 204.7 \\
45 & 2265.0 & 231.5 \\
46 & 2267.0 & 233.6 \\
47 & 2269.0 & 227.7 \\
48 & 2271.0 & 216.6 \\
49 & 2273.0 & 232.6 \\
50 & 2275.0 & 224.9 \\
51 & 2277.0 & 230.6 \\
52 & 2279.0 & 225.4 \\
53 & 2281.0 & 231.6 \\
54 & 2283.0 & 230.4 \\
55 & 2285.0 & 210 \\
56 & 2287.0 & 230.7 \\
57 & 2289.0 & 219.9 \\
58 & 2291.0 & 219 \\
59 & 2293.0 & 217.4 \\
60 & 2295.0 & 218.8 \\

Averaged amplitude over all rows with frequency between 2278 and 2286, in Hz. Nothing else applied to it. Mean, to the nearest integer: 224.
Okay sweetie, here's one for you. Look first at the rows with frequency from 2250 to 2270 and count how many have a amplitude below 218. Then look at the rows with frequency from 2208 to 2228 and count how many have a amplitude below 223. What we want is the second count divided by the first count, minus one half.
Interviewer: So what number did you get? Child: 2.5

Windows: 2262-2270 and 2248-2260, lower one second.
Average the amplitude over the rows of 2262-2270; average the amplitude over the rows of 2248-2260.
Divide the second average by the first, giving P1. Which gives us 0.968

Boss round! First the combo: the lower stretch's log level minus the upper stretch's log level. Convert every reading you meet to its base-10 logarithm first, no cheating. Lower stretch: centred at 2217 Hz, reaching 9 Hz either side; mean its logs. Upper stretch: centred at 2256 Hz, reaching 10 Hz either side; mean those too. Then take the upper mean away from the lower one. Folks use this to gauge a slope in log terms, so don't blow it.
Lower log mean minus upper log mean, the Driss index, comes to -0.022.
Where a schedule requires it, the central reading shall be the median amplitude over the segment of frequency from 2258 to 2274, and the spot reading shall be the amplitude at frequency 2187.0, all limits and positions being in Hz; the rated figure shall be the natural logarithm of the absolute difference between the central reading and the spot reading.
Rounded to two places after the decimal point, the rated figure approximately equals 2.95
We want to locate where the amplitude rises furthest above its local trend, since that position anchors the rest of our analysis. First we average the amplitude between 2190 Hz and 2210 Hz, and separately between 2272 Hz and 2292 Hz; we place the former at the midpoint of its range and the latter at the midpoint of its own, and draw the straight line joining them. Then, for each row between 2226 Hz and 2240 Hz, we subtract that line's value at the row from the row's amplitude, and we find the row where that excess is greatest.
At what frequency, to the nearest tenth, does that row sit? 2235.0 Hz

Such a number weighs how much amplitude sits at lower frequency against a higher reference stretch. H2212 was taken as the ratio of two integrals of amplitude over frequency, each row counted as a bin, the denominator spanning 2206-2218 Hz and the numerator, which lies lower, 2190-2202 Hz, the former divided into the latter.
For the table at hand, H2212 1.060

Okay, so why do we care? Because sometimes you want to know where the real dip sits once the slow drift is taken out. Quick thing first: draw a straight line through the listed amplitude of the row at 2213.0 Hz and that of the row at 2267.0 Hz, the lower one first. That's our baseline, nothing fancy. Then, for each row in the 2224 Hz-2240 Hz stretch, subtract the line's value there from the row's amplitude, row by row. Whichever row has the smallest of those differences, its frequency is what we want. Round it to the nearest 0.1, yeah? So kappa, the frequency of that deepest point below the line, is 2239.0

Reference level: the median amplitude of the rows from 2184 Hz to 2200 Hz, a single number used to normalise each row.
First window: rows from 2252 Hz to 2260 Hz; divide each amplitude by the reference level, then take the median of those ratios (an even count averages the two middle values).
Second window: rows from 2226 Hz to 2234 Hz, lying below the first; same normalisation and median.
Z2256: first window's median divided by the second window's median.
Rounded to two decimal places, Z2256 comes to 1.07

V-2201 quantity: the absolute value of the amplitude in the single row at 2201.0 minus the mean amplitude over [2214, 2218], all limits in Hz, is 15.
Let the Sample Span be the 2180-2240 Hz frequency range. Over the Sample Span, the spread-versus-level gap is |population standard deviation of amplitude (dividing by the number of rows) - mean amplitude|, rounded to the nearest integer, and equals 202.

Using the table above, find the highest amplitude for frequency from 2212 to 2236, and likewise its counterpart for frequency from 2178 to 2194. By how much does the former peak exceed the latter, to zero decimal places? -15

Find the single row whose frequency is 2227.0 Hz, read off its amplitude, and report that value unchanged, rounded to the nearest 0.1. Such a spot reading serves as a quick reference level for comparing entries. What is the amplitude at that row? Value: 202.2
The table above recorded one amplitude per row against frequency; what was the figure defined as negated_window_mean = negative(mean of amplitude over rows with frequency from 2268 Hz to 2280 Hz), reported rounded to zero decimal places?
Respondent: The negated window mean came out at -226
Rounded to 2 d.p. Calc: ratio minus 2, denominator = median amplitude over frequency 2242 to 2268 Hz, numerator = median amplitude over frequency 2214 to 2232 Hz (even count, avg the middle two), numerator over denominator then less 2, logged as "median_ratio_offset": -1.07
